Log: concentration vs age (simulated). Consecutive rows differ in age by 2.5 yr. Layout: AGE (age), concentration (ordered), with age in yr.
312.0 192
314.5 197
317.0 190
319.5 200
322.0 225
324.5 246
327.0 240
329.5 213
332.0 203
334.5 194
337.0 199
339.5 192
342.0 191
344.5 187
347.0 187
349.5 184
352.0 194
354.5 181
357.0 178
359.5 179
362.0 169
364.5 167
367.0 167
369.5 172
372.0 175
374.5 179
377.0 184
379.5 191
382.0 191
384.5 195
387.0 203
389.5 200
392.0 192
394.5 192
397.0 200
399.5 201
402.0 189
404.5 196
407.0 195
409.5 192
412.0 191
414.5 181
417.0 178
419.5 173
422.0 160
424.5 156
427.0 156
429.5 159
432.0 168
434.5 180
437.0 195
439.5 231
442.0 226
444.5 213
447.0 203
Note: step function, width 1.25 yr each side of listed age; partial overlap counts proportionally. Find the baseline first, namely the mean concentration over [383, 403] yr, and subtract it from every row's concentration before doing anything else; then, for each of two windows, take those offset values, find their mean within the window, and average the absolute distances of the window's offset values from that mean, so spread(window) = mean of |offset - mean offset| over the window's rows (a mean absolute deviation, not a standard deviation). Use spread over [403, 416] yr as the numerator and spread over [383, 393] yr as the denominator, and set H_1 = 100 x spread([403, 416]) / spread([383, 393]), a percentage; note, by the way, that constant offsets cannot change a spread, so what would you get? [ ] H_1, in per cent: 100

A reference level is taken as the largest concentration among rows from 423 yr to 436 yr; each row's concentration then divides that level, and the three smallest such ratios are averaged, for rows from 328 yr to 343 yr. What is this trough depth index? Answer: 0.88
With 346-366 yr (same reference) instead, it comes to 0.96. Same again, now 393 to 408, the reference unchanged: 0.90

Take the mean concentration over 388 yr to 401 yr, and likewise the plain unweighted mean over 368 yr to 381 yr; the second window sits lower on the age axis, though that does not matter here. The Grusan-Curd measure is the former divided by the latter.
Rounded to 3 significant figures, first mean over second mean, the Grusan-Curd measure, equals 1.09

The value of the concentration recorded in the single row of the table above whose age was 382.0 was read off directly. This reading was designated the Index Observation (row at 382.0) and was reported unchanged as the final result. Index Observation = 191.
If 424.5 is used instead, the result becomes 156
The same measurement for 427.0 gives 156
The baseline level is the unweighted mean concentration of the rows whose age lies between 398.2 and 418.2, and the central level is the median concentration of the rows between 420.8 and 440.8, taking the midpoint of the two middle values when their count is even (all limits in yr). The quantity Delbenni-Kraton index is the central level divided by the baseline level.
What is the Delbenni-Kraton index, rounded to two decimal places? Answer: 0.86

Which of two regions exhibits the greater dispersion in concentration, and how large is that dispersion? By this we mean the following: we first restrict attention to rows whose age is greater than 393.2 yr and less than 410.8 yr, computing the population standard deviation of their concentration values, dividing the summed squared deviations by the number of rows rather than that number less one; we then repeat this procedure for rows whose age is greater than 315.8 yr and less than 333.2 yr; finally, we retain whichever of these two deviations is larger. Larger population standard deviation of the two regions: 20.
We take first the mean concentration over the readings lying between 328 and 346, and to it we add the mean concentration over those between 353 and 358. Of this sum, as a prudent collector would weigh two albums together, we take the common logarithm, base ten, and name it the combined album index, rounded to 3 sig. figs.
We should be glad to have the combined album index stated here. 2.58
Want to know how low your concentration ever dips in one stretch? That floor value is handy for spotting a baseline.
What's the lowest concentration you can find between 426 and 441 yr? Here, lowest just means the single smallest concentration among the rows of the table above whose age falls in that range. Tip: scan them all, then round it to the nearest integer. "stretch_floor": 156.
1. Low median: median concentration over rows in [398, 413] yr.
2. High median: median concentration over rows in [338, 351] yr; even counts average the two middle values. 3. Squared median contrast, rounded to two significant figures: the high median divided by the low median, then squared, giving 0.93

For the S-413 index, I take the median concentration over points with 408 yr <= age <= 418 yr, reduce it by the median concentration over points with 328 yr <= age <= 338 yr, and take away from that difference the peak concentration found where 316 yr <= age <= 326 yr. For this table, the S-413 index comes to -261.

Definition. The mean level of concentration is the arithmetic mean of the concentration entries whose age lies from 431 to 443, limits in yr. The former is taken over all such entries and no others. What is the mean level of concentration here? 200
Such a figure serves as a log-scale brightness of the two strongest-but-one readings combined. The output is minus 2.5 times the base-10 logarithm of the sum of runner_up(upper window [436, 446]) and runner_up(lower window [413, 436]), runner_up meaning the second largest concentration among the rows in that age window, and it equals -6.52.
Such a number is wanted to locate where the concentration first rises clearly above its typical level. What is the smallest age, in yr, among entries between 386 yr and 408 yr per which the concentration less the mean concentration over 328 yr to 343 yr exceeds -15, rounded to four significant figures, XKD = 387.0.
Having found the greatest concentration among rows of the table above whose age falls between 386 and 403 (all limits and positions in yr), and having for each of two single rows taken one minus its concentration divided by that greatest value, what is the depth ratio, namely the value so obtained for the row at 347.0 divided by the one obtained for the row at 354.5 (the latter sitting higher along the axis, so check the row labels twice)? 0.7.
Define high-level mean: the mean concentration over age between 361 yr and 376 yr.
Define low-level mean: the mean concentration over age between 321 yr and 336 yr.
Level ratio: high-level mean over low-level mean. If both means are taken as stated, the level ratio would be 0.78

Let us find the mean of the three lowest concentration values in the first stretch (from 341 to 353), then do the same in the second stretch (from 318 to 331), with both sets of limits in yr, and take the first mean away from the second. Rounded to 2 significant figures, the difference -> 27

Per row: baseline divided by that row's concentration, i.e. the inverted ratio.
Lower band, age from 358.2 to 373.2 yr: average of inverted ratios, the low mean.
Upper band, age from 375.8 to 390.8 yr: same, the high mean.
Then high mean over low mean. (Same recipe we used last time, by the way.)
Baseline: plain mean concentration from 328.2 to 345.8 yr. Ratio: 0.88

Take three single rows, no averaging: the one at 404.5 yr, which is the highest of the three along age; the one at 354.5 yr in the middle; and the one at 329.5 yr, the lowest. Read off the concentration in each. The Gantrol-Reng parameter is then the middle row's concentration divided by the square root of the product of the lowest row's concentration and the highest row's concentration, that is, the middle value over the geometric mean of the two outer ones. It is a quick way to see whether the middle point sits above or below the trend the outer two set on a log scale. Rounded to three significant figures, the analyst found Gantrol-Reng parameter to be 0.886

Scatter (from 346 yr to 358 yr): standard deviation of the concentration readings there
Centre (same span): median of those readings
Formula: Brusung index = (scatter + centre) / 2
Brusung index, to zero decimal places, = 95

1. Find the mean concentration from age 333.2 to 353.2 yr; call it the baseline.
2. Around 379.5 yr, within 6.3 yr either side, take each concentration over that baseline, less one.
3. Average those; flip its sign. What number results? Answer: 0.016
